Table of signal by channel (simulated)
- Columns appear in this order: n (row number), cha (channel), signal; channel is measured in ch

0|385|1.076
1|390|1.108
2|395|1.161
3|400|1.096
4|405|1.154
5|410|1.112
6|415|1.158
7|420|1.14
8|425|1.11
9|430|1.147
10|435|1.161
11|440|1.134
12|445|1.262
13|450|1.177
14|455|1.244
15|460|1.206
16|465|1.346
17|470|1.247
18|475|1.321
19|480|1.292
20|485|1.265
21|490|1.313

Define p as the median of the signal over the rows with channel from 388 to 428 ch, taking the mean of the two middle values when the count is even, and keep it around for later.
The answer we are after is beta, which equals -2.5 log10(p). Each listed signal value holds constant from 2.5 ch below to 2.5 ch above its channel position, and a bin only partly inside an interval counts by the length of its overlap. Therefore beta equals -0.129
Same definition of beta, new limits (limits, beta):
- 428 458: -0.170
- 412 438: -0.149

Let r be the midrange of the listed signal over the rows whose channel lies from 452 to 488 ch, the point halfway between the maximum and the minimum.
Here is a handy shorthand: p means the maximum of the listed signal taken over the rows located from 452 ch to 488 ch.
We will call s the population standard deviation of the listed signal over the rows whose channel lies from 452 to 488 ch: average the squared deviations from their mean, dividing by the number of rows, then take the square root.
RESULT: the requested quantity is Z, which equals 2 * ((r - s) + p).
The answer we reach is 5.2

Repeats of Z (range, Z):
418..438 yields 4.6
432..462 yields 4.8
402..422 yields 4.5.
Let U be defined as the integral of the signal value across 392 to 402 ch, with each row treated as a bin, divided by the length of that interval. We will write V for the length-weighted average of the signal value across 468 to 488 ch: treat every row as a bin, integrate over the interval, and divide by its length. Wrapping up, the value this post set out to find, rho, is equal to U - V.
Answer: -0.15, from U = 1.13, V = 1.28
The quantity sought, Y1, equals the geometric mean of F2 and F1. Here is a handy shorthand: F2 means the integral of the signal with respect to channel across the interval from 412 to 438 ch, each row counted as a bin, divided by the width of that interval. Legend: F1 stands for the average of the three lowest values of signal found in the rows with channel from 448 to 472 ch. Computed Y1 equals 1.18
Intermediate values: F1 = 1.21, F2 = 1.14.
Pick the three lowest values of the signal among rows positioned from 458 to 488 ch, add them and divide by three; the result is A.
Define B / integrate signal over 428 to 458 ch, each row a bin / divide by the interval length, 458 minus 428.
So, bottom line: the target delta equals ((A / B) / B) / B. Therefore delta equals 0.74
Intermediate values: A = 1.24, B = 1.19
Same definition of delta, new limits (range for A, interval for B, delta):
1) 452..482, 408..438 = 0.84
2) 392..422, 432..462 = 0.65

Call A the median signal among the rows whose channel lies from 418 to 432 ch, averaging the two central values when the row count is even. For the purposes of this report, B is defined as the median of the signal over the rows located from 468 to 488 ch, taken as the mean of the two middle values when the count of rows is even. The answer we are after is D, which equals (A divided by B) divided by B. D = 0.70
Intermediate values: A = 1.14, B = 1.28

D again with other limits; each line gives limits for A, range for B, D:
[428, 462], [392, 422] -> 0.89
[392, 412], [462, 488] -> 0.68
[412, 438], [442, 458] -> 0.74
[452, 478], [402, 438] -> 0.95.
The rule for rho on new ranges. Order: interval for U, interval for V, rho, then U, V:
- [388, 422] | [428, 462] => -0.06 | 1.13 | 1.19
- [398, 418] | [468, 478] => -0.16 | 1.13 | 1.29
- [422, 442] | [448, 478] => -0.12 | 1.14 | 1.26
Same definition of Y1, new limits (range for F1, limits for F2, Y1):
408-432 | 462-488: 1.20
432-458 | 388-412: 1.14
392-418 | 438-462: 1.16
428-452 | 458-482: 1.21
